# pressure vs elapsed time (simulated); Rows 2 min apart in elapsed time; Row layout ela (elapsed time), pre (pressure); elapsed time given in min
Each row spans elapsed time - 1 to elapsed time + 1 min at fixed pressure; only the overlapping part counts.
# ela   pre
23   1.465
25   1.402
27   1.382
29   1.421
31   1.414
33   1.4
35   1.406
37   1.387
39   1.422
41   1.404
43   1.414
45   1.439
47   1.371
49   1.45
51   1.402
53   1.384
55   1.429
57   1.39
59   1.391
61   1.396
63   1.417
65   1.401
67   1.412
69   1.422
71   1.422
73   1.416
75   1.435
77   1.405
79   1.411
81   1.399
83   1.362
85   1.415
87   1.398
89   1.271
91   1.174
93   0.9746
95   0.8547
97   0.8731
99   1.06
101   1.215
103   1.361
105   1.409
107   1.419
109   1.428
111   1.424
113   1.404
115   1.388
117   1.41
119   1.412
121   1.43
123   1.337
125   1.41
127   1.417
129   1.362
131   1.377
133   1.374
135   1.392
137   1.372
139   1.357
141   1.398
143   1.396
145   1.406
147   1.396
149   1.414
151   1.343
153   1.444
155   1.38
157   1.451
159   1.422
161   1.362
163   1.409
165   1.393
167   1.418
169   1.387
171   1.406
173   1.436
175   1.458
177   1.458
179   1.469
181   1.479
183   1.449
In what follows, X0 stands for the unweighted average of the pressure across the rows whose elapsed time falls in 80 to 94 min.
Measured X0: 1.285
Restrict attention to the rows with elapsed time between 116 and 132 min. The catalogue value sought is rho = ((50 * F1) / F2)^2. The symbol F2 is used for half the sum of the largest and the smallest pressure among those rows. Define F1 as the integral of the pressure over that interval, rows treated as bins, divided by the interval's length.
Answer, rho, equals 2539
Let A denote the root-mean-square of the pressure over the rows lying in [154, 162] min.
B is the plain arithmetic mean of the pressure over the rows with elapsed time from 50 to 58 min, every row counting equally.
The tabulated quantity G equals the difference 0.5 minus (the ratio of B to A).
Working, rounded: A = 1.40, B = 1.401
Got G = -0.498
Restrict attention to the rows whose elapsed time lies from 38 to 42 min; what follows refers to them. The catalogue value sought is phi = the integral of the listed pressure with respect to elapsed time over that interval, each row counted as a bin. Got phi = 5.65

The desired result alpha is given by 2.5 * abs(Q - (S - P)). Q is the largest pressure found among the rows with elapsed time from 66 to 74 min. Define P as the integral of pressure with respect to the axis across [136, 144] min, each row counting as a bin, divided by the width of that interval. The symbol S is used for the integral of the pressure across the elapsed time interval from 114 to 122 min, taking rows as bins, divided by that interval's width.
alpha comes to 3.5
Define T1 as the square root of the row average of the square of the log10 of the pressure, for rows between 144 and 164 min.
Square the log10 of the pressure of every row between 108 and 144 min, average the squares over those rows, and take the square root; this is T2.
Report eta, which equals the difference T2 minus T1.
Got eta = -0.003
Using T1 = 0.1472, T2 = 0.144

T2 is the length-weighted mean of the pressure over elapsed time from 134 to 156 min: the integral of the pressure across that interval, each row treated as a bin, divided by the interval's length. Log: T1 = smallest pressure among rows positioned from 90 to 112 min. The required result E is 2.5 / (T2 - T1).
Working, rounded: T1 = 0.8547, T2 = 1.39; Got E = 5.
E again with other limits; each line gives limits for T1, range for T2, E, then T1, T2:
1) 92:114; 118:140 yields 5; 0.8547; 1.39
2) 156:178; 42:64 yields 55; 1.362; 1.41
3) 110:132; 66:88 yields 35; 1.337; 1.41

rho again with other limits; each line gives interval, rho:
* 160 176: 2495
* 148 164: 2522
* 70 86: 2535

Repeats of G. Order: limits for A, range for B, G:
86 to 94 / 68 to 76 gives -0.672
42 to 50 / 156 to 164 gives -0.494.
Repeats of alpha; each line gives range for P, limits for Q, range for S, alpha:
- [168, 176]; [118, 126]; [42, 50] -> 3.6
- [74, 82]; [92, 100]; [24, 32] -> 2.7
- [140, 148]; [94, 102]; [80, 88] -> 3.1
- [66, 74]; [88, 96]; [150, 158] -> 3.2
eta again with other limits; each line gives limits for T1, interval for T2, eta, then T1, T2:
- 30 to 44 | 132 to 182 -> 0.001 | 0.1482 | 0.149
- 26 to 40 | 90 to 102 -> -0.089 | 0.1476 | 0.059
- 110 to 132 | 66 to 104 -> -0.021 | 0.1455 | 0.124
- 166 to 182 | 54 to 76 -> -0.008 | 0.1582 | 0.150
